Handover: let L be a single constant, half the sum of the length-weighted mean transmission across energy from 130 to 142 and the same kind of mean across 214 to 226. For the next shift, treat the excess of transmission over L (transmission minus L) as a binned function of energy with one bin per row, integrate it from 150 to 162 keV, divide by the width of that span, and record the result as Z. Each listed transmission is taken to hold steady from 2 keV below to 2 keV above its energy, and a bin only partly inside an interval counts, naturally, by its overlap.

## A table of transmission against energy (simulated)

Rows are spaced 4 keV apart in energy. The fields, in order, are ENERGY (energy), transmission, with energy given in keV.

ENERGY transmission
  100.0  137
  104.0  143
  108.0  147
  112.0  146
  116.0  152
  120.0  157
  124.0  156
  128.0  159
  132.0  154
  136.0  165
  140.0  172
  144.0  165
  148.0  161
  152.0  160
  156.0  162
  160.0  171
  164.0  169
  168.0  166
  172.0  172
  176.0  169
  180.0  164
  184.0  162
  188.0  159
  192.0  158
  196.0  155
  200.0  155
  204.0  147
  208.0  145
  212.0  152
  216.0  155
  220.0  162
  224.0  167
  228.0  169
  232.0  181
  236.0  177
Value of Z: 2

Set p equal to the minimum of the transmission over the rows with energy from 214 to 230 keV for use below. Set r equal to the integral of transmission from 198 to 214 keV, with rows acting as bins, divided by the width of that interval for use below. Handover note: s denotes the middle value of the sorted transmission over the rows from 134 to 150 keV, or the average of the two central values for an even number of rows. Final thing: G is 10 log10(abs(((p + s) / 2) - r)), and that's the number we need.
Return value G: 10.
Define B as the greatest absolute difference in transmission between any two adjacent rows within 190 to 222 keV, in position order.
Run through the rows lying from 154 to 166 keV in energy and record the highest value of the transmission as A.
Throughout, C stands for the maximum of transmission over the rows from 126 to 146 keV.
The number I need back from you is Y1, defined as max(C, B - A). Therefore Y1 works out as 172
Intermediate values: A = 171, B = 8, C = 172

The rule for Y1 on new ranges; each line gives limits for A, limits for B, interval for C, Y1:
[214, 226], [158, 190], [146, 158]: 162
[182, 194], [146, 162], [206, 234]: 181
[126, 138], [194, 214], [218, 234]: 181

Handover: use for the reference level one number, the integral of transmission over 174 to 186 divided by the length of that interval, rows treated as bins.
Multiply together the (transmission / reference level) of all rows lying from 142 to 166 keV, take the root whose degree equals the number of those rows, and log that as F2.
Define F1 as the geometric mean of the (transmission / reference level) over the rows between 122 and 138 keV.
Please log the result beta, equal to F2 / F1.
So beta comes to 1.04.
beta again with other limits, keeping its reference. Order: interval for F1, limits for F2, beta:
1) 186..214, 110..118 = 0.97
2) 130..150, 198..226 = 0.95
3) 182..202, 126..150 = 1.03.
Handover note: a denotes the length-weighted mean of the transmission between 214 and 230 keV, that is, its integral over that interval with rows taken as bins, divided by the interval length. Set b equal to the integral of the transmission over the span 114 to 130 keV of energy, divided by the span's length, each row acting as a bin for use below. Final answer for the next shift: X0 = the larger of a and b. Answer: 163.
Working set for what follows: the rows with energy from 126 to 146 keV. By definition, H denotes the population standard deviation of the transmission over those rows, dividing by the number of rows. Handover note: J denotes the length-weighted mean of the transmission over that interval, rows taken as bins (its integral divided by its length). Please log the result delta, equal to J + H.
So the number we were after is 169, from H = 6.1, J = 163.0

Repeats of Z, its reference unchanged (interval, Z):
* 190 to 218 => -10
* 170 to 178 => 8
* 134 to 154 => 2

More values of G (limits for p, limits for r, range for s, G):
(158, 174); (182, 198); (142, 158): 7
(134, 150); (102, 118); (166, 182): 12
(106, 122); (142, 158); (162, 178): 7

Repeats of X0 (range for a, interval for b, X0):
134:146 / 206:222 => 167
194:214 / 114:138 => 157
